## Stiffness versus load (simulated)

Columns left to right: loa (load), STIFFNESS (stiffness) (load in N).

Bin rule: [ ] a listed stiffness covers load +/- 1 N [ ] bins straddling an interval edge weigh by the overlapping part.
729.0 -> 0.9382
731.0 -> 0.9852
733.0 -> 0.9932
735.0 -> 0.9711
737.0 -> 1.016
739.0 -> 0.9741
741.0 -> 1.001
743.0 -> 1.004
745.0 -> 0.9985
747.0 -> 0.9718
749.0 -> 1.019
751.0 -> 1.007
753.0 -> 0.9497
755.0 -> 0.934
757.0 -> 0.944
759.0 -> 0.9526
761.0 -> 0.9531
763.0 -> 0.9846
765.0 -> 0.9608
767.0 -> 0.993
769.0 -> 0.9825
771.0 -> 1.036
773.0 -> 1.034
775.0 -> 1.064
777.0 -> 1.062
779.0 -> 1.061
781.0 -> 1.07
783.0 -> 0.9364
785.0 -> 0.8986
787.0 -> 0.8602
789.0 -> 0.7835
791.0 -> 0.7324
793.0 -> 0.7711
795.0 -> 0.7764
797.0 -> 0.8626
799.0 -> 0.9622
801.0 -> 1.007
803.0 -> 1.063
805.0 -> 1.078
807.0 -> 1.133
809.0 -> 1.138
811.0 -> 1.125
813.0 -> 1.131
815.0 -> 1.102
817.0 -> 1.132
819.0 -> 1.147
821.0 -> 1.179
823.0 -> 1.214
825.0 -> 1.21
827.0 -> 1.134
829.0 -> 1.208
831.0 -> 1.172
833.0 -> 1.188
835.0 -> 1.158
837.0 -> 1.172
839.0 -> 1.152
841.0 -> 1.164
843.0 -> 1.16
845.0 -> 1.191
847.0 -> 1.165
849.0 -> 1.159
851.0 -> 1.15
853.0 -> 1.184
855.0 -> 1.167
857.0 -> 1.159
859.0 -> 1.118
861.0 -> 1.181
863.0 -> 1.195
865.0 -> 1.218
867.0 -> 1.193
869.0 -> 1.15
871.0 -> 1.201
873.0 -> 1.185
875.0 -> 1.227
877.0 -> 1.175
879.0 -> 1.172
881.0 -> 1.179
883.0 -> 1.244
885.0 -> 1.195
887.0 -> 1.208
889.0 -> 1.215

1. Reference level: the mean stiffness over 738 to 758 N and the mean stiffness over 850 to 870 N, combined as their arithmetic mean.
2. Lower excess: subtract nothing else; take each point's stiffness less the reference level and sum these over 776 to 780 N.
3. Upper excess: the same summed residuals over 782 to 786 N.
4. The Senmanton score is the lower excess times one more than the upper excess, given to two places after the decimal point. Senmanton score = -0.02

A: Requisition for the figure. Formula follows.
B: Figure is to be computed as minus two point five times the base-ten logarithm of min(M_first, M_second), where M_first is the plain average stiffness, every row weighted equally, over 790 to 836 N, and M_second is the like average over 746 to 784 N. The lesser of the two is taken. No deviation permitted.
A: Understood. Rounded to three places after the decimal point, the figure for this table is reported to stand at 0.005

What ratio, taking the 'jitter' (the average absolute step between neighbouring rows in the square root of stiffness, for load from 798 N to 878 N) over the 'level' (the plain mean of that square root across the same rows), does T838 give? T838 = 0.0125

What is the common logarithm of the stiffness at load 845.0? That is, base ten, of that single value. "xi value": 0.076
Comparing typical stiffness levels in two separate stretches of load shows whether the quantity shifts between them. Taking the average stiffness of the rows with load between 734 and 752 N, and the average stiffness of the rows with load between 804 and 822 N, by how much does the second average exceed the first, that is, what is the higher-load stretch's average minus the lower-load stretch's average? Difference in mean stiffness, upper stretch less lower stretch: 0.13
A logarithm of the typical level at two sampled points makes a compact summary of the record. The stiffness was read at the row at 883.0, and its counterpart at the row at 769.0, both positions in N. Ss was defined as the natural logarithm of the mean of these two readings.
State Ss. 0.11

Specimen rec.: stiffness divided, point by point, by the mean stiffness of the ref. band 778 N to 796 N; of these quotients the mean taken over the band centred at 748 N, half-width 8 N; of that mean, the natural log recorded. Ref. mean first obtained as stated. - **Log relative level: 0.117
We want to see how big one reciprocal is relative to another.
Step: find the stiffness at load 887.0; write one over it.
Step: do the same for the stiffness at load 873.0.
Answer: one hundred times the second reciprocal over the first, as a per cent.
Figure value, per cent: 102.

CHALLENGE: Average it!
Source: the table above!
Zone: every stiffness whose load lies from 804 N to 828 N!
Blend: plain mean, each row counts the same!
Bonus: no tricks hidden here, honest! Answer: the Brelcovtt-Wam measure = 1.14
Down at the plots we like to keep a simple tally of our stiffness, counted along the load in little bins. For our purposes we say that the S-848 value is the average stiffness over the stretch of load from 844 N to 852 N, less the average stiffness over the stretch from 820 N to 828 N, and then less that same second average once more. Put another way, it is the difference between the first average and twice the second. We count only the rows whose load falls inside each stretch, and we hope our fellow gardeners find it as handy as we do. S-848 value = -1.20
